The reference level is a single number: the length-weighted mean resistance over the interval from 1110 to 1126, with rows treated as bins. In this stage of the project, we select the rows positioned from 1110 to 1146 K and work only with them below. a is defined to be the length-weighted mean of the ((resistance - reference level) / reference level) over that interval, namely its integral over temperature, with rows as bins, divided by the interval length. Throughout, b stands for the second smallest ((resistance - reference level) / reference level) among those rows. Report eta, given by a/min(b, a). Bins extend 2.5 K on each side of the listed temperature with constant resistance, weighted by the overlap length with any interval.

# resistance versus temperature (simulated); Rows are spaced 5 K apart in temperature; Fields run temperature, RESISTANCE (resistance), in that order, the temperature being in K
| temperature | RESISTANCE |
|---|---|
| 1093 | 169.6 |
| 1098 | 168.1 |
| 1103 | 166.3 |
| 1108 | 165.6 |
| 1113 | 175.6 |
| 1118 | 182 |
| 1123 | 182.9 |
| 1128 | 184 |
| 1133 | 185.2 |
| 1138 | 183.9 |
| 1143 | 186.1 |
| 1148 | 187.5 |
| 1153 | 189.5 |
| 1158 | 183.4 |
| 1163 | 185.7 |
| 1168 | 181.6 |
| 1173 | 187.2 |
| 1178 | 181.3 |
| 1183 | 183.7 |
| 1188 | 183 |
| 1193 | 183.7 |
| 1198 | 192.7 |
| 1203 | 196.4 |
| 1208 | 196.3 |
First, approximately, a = 0.016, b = 0.012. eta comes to 1.3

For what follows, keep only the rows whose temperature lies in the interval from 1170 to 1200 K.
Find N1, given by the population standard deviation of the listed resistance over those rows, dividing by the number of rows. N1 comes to 3.8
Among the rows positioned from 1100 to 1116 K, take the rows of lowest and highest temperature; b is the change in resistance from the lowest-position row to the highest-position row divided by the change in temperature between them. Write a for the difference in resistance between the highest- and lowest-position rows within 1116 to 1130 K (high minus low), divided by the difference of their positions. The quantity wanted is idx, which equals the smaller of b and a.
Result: 0.20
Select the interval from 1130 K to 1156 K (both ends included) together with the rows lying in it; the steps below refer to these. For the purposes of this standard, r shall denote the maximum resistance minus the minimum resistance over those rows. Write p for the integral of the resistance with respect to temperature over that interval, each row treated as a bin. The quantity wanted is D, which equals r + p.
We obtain 4850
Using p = 4845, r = 6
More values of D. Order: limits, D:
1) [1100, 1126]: 4555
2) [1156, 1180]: 4420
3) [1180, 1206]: 4900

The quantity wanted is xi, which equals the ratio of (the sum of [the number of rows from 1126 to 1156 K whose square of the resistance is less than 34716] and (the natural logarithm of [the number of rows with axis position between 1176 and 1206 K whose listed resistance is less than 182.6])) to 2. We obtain 2.0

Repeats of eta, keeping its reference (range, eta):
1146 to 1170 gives 1.6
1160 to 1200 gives 2.8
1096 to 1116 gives 0.8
